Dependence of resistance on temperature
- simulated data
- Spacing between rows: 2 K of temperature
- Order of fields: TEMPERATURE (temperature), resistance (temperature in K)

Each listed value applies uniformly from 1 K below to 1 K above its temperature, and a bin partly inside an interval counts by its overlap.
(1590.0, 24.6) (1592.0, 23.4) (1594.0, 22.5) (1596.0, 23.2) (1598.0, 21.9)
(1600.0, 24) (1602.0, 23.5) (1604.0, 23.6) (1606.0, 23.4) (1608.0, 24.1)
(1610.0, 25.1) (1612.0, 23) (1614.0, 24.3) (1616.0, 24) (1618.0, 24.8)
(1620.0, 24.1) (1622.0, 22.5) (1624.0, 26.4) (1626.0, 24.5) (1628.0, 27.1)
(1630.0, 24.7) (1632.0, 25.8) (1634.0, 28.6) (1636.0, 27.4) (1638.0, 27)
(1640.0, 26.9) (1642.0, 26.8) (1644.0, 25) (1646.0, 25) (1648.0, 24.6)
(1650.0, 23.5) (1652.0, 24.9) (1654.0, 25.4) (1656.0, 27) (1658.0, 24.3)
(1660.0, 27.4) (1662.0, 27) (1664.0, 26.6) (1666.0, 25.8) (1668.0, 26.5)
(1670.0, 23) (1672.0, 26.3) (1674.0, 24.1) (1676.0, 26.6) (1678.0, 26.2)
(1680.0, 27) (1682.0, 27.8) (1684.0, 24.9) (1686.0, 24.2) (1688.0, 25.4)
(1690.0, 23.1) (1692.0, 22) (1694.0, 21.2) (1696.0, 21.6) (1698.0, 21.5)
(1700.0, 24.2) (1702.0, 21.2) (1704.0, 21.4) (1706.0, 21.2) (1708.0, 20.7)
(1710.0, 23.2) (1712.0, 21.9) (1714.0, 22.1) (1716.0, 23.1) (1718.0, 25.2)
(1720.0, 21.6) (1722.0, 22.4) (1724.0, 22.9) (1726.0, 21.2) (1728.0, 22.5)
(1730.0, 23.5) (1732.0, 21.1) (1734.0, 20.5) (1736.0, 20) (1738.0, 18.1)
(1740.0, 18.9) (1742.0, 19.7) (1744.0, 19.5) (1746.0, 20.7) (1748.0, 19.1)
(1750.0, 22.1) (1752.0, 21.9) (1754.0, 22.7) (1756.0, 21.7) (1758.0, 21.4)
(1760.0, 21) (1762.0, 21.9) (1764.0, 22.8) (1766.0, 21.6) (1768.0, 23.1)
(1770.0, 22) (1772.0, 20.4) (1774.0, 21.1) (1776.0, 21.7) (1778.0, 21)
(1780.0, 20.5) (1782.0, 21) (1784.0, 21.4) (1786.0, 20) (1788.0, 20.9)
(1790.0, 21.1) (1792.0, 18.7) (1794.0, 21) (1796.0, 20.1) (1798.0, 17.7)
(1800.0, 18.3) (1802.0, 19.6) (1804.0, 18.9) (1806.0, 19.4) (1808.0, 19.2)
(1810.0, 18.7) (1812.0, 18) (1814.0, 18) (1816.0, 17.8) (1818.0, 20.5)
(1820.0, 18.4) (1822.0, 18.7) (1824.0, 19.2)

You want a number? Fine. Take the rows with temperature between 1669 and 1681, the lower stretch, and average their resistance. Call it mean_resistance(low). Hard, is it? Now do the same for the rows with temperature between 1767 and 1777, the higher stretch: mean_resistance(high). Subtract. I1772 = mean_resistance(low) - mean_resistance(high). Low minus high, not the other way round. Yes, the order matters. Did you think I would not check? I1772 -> 3.9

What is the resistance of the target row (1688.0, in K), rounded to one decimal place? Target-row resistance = 25.4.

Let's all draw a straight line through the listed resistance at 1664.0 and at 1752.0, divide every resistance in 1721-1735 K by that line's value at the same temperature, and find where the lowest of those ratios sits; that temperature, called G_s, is 1734.0 K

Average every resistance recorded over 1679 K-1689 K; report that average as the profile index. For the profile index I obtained 25.9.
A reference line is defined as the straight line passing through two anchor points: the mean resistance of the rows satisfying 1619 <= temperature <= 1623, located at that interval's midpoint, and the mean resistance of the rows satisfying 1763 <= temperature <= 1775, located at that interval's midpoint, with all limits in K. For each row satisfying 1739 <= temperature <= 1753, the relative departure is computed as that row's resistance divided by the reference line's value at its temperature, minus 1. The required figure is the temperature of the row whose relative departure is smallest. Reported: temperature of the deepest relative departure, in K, 1740.0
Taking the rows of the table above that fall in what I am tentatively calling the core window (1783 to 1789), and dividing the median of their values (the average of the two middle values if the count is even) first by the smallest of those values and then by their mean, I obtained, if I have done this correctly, 0.050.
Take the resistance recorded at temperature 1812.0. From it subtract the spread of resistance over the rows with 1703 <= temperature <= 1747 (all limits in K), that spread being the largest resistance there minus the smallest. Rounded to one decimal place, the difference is 10.9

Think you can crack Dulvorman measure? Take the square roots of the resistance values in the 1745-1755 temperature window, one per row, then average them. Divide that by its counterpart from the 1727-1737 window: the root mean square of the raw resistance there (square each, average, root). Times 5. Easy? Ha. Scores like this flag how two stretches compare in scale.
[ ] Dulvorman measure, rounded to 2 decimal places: 1.07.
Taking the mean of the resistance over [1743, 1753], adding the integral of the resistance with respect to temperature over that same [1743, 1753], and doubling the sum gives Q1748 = 455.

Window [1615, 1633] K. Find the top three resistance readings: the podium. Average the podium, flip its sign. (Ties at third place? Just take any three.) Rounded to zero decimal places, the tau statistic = -26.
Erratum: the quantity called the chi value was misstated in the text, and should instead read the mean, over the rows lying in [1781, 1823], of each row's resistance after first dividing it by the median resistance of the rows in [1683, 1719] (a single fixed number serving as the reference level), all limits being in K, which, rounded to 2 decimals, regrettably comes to 0.88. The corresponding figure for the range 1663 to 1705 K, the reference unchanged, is 1.10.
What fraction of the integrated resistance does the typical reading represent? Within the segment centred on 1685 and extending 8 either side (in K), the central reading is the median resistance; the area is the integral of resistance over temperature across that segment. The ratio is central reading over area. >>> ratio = 0.0627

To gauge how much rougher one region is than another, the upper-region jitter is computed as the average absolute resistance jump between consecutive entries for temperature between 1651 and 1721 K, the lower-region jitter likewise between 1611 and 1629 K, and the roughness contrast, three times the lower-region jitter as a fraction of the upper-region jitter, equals 3.3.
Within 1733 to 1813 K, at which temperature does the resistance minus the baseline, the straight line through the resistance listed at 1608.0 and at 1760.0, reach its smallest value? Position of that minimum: 1738.0 K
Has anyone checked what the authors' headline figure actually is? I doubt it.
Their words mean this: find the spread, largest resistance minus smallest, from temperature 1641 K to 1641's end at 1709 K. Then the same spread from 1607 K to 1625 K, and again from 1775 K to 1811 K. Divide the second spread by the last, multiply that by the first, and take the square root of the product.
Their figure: 2.6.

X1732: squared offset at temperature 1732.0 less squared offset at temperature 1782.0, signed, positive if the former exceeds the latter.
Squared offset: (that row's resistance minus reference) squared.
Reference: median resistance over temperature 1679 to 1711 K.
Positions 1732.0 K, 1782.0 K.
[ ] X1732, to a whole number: 0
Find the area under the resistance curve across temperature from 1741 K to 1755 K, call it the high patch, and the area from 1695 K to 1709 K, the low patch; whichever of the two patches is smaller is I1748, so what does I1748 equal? 291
